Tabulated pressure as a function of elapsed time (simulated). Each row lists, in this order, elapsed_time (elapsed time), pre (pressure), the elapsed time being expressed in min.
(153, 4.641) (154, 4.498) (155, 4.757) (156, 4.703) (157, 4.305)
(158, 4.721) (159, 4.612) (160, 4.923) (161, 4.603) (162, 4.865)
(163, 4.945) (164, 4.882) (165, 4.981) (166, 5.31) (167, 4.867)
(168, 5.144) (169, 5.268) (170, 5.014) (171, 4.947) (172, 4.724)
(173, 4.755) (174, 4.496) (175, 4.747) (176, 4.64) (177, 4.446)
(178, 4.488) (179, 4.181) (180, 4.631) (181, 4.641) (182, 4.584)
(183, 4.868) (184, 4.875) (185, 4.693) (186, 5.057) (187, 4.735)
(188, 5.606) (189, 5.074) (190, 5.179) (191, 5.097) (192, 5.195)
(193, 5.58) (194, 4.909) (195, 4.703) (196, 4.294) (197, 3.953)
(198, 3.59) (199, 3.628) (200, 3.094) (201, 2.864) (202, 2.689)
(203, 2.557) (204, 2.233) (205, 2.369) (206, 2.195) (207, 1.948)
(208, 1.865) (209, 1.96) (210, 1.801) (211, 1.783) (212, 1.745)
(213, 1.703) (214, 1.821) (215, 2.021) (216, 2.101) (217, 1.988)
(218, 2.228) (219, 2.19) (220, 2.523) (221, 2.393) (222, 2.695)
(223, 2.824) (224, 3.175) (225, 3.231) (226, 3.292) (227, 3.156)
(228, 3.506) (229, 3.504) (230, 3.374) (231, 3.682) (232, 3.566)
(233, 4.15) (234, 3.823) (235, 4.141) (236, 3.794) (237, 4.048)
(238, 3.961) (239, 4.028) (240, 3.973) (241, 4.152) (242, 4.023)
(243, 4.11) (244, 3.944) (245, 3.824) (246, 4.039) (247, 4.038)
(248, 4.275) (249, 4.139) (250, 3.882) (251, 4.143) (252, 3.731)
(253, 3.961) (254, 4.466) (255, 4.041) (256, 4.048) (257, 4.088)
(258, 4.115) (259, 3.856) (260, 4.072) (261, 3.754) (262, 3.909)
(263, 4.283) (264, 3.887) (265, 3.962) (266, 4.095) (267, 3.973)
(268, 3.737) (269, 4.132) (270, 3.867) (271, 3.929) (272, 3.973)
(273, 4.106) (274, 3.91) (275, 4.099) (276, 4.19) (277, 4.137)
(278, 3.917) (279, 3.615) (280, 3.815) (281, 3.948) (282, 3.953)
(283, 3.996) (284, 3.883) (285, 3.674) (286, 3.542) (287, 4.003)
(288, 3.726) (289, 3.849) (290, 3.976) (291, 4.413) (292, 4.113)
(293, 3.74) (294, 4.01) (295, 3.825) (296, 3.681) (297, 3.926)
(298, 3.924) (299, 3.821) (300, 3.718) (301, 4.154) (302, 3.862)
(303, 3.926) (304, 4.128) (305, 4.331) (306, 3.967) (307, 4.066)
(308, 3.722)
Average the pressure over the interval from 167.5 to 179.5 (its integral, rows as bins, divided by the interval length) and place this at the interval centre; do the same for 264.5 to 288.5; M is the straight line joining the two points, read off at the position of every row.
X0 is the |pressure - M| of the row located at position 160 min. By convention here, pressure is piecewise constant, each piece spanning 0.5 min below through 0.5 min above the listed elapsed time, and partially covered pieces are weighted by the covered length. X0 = 0.08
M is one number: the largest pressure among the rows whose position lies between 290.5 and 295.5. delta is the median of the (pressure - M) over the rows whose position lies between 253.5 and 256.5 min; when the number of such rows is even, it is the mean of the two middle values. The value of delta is -0.4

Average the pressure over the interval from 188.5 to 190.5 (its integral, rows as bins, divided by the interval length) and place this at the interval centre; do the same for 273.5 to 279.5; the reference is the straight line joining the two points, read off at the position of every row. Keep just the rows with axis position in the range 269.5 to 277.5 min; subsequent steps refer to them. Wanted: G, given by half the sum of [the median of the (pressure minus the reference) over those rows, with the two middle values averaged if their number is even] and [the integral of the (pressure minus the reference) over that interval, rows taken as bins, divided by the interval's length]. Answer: 0.01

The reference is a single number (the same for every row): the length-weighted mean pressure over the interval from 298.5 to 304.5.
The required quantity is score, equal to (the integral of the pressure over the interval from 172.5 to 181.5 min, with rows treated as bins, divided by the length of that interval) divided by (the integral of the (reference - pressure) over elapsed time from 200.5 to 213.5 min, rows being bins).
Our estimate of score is 0.2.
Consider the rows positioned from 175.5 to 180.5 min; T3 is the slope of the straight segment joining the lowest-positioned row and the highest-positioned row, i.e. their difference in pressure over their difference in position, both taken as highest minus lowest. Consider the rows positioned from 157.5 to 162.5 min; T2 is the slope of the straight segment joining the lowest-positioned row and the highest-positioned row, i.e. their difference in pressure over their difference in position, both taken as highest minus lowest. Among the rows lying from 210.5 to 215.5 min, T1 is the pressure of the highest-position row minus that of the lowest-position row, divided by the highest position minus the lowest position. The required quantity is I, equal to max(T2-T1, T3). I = 0.00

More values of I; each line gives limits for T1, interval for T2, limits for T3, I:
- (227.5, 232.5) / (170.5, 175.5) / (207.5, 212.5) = -0.03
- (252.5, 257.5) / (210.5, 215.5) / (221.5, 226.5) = 0.15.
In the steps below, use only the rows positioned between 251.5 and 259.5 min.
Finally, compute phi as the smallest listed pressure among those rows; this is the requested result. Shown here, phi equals 3.731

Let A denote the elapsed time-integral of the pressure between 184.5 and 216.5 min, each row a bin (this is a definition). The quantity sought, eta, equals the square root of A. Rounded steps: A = 108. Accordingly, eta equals 10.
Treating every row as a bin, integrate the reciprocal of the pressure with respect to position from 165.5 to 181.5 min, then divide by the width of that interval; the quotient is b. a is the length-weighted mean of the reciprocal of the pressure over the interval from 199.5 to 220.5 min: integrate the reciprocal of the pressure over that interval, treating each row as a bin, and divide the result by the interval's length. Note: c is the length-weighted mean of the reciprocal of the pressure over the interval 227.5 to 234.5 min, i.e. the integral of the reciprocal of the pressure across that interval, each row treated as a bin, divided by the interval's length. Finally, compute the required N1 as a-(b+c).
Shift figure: 0.0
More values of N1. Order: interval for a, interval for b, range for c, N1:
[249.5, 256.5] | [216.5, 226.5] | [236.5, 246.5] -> -0.4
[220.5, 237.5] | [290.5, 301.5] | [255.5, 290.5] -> -0.2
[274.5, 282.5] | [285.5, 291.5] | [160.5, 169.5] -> -0.2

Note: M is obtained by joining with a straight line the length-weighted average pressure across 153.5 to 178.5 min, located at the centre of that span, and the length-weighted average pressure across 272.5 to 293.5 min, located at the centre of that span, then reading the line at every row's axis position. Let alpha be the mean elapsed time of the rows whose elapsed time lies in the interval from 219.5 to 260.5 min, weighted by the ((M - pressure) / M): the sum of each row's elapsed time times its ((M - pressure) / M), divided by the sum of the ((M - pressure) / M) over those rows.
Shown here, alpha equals 229.1 min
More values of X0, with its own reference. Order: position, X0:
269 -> 0.15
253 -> 0.15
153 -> 0.26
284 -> 0.02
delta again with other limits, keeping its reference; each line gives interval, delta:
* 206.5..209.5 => -2.5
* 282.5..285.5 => -0.5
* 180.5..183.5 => 0.2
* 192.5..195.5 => 0.5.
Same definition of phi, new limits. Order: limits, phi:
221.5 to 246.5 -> 2.695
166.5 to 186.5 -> 4.181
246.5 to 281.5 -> 3.615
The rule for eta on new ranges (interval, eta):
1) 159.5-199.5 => 14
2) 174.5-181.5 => 6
